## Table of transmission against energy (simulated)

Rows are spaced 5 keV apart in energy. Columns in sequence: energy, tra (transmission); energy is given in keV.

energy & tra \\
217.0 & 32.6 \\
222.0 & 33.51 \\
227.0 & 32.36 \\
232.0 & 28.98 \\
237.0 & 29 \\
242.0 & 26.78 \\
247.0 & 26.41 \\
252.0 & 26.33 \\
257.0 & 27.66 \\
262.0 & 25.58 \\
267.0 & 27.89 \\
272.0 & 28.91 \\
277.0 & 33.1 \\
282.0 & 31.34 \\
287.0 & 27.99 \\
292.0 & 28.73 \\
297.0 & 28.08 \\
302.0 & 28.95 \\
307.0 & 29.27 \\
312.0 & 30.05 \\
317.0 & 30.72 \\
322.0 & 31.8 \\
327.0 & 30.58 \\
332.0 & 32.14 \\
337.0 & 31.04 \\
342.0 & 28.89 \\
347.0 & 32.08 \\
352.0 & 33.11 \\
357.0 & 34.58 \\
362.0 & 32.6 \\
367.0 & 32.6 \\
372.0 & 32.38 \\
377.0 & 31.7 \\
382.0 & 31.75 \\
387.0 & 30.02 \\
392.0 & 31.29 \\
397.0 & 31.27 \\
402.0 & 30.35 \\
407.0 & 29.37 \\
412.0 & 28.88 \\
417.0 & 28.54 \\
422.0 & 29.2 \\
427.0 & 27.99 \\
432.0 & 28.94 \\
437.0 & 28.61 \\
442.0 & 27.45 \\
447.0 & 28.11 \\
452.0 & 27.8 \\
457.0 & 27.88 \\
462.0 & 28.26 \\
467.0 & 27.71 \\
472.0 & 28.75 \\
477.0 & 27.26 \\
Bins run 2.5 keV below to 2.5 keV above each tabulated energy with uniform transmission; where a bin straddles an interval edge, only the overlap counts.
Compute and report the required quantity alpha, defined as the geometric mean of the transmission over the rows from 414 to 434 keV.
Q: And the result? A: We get 28.7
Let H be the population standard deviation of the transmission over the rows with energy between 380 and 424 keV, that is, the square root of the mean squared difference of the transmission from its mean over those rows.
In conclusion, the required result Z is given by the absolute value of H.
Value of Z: 1.1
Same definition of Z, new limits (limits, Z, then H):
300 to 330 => 1.0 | 1.0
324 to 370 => 1.5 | 1.5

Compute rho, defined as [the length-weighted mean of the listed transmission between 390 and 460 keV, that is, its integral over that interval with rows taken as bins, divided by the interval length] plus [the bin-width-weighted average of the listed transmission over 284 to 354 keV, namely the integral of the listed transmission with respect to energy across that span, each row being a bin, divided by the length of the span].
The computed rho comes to 59.2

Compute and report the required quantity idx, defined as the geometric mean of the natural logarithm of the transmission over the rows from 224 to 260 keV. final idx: 3.34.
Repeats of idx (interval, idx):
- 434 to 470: 3.33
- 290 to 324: 3.39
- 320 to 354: 3.45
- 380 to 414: 3.41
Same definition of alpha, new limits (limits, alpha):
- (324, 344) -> 30.6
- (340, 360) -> 32.1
